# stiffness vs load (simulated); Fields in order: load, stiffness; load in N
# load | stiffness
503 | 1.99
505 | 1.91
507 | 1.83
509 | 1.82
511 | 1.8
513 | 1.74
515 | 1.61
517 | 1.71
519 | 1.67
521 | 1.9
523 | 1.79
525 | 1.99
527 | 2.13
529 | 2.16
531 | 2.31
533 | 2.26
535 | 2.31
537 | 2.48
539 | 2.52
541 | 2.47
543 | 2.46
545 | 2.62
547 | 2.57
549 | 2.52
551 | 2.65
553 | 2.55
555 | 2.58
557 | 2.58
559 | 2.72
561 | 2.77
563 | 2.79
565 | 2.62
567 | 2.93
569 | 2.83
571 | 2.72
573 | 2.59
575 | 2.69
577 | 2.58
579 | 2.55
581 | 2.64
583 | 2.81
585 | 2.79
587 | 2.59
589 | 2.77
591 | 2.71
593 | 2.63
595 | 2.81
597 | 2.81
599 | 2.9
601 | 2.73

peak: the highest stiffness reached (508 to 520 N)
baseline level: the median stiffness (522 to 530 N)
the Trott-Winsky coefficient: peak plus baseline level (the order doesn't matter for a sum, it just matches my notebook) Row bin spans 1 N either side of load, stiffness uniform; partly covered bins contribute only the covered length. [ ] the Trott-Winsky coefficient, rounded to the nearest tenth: 3.9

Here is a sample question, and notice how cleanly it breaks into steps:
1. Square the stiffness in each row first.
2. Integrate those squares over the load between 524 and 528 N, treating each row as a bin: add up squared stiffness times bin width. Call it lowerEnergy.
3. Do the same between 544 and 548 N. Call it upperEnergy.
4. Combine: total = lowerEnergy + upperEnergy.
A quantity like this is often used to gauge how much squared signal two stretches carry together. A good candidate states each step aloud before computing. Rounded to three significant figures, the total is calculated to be 43.9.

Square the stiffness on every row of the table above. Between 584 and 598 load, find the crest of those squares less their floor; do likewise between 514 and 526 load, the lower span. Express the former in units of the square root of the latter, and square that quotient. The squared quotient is 1.0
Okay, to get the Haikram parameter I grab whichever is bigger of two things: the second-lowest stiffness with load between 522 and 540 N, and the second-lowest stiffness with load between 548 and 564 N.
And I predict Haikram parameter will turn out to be 2.55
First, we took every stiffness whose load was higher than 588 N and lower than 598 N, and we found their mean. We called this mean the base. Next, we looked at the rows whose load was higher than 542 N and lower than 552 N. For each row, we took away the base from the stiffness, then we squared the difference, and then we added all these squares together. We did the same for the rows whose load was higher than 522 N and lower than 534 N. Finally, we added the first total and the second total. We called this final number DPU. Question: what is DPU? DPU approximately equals 2.8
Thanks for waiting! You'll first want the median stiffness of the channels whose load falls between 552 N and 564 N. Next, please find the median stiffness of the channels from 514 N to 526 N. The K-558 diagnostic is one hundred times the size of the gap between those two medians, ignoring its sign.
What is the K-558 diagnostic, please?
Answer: 90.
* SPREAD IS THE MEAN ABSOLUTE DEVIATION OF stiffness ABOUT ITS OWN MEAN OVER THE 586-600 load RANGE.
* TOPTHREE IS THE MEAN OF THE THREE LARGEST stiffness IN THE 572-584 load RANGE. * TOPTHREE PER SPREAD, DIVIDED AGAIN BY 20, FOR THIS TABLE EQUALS 1.55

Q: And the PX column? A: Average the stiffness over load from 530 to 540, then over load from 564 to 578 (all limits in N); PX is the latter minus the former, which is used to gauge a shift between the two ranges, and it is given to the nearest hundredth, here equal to 0.33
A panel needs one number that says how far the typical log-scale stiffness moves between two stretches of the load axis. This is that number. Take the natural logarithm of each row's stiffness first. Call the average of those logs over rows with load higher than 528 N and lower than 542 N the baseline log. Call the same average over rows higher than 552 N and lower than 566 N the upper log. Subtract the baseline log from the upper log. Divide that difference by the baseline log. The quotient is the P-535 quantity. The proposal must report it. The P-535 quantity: 0.14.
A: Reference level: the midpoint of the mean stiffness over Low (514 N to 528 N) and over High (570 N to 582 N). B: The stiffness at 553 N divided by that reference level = 1.14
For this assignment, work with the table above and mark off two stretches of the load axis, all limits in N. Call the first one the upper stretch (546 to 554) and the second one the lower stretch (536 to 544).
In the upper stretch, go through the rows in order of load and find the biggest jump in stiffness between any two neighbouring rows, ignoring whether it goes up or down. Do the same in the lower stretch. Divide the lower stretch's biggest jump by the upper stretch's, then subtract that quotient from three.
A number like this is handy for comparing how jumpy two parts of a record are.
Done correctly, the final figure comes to 2.62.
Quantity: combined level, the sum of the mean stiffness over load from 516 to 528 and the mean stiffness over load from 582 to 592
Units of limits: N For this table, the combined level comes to 4.60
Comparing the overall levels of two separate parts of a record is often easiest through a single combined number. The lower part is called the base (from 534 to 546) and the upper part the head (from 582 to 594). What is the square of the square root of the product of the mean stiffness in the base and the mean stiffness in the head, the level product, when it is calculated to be 6.7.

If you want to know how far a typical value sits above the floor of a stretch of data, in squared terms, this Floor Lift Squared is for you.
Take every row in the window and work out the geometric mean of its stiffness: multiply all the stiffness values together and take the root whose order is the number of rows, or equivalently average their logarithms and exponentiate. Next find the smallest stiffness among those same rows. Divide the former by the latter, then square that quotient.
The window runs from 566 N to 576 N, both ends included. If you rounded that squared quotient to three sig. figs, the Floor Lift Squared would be 1.13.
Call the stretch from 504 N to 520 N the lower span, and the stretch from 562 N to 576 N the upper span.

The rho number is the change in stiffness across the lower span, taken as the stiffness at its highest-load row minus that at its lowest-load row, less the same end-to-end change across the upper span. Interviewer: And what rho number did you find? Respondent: -0.14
